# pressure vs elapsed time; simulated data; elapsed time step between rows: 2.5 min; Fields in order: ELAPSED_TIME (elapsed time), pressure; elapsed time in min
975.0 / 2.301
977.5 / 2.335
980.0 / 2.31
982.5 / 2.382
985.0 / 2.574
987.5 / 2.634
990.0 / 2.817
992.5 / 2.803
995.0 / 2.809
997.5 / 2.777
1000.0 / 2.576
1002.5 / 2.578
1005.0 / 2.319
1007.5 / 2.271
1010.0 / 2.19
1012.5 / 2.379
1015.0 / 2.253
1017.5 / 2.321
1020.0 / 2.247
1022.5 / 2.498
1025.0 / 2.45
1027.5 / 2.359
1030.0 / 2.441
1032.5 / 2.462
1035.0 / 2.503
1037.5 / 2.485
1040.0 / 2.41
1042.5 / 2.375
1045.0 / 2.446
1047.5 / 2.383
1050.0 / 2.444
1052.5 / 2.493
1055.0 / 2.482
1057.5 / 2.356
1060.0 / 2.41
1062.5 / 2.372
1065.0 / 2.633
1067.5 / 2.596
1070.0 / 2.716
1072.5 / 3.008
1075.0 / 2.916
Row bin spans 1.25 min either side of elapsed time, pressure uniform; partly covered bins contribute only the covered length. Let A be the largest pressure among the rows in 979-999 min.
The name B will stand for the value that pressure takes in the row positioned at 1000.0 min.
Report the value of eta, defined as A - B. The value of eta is 0.24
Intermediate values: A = 2.817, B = 2.576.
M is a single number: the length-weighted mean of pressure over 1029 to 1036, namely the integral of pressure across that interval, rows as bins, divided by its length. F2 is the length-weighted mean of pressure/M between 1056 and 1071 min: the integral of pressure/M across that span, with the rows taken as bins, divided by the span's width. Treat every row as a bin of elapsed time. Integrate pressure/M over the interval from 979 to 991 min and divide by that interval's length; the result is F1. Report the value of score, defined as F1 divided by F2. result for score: 1.01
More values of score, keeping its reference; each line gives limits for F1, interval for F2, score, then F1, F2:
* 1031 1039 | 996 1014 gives 1.01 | 1.00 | 0.99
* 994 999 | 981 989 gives 1.10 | 1.13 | 1.03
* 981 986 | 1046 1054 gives 1.01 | 1.00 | 0.99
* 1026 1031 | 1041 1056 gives 0.99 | 0.97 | 0.99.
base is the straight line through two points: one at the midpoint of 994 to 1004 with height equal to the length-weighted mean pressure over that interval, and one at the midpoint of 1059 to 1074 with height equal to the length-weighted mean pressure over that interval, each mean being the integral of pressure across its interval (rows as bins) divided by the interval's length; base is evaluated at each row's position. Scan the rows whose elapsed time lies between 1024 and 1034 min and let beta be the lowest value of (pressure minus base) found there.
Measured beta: -0.296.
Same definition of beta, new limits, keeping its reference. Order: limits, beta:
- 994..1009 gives -0.396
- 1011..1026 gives -0.413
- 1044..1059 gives -0.281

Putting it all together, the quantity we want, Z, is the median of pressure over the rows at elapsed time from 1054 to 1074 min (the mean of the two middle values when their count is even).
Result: 2.54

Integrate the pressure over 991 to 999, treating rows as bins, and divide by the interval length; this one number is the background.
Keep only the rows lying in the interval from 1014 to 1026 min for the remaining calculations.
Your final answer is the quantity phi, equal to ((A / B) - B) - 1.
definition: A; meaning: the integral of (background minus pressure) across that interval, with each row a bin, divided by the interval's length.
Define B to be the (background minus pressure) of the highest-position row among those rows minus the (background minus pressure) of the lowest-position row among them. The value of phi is -3.0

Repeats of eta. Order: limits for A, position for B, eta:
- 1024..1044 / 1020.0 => 0.26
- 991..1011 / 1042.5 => 0.43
